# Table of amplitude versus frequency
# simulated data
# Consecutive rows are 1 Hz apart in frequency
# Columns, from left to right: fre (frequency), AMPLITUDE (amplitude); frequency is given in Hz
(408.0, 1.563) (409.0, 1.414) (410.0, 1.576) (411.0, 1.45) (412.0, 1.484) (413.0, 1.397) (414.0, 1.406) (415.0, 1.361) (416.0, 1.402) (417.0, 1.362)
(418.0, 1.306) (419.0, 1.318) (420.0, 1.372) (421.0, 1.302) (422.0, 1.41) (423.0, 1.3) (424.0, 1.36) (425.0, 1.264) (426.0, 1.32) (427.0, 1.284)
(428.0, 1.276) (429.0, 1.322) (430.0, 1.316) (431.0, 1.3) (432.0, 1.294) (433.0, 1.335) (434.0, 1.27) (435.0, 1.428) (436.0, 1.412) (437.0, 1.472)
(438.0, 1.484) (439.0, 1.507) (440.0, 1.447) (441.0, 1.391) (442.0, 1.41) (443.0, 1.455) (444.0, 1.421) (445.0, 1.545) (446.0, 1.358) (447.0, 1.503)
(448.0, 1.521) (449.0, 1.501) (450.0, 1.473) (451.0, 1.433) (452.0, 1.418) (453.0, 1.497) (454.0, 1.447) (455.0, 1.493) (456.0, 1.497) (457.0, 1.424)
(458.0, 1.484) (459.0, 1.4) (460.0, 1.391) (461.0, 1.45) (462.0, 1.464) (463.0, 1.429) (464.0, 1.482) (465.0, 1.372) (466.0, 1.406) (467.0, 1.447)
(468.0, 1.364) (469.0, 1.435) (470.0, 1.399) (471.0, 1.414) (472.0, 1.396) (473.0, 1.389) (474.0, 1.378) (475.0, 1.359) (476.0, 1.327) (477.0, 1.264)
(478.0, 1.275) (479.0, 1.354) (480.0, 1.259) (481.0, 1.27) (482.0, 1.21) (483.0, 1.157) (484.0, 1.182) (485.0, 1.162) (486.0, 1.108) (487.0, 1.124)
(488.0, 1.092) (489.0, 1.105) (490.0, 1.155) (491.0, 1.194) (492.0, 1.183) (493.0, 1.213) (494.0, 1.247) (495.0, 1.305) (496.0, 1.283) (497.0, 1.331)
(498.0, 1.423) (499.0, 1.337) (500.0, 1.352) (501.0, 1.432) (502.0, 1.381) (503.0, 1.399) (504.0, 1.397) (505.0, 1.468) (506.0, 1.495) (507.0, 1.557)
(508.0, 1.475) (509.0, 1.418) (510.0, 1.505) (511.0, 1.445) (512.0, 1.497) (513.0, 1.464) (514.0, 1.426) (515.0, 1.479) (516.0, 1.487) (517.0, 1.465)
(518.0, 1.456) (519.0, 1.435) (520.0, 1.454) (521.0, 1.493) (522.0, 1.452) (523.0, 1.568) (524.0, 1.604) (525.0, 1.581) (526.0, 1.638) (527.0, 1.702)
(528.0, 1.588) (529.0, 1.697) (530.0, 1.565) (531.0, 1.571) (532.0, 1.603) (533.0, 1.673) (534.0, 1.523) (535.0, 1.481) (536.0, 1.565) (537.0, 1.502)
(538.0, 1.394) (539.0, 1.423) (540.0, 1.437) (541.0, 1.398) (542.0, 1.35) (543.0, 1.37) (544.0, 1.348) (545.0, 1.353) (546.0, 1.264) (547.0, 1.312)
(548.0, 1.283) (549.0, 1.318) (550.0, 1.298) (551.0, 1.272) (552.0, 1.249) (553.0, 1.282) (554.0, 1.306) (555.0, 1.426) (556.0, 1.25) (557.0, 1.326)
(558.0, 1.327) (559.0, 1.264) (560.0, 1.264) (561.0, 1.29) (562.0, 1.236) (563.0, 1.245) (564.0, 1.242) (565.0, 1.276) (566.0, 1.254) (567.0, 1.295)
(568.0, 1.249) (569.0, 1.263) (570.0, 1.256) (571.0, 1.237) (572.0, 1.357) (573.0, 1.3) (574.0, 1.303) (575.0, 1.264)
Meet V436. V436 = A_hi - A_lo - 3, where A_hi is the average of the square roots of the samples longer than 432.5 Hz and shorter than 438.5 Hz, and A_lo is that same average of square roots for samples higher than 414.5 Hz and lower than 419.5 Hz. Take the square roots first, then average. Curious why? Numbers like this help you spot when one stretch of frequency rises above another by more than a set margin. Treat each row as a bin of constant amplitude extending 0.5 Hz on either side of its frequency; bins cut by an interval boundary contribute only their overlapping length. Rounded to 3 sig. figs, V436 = -2.98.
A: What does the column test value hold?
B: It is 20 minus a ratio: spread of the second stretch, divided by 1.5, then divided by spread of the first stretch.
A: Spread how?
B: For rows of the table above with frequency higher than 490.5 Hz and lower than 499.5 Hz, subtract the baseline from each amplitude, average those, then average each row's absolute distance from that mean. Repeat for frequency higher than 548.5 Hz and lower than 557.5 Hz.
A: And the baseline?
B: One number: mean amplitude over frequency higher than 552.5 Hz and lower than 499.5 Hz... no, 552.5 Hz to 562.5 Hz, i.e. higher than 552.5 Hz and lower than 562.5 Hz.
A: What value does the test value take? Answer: 19.6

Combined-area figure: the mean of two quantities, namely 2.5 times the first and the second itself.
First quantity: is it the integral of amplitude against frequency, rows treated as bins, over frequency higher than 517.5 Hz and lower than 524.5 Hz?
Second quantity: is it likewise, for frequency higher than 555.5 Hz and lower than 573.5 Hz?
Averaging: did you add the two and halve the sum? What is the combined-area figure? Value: 25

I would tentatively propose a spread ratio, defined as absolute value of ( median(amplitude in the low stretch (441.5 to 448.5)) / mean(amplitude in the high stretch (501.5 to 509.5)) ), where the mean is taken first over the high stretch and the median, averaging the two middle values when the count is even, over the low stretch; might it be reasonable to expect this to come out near 1.00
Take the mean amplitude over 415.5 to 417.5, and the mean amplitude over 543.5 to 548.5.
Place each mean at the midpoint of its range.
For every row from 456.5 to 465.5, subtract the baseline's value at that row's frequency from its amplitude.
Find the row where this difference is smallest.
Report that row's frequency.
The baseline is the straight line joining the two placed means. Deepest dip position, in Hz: 465.0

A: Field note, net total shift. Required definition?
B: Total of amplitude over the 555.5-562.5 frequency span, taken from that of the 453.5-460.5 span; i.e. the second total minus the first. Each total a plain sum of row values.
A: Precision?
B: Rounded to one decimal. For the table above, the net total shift 1.2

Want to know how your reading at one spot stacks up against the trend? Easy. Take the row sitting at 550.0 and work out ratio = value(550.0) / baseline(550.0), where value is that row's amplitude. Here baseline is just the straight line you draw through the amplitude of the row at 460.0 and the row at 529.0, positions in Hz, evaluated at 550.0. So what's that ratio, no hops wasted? 0.73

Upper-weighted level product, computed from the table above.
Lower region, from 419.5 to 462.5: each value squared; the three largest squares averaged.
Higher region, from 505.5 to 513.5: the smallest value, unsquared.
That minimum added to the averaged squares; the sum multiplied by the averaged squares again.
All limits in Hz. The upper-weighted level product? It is 8.7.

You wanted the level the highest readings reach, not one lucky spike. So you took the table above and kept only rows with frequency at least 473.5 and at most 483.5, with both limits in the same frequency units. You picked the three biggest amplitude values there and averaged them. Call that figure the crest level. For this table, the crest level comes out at 1.36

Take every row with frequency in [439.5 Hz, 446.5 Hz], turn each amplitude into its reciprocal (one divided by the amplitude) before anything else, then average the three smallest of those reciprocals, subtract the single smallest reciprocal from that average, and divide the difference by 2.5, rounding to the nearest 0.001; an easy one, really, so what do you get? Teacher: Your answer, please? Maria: 0.011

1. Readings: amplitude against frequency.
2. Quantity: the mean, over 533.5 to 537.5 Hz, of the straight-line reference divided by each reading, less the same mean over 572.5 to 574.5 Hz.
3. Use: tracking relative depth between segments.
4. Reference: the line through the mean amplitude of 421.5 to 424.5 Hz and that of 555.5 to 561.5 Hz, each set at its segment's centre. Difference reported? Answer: -0.13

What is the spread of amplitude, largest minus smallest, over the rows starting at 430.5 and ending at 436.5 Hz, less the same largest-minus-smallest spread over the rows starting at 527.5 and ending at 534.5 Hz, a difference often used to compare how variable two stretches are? -0.02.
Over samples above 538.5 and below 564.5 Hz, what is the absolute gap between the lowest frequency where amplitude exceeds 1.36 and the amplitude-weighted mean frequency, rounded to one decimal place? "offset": 12.3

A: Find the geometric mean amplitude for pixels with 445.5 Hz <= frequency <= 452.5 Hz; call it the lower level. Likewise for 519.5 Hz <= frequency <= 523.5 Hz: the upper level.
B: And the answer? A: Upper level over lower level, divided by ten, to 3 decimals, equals 0.102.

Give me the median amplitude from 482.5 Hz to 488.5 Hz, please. 1.14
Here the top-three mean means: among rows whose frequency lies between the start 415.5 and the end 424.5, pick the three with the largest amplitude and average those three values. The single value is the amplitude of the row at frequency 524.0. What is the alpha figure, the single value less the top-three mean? 0.21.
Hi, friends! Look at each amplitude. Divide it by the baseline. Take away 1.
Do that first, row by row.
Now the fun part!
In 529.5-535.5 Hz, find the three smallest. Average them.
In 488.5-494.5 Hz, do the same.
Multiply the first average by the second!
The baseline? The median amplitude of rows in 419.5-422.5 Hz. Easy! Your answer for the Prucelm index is -0.018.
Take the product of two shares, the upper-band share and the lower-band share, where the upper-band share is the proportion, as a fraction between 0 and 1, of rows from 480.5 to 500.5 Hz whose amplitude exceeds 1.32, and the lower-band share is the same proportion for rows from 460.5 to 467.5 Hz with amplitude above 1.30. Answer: 0.20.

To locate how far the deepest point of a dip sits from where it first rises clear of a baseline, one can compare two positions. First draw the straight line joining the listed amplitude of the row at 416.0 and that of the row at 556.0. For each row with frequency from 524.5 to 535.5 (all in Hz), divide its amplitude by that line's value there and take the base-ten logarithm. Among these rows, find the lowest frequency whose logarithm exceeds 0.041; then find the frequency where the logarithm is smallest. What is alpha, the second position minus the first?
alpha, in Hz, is 10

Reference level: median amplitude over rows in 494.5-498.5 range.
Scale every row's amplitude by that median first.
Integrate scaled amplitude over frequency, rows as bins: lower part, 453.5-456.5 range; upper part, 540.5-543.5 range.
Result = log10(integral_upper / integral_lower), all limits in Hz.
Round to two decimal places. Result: -0.03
